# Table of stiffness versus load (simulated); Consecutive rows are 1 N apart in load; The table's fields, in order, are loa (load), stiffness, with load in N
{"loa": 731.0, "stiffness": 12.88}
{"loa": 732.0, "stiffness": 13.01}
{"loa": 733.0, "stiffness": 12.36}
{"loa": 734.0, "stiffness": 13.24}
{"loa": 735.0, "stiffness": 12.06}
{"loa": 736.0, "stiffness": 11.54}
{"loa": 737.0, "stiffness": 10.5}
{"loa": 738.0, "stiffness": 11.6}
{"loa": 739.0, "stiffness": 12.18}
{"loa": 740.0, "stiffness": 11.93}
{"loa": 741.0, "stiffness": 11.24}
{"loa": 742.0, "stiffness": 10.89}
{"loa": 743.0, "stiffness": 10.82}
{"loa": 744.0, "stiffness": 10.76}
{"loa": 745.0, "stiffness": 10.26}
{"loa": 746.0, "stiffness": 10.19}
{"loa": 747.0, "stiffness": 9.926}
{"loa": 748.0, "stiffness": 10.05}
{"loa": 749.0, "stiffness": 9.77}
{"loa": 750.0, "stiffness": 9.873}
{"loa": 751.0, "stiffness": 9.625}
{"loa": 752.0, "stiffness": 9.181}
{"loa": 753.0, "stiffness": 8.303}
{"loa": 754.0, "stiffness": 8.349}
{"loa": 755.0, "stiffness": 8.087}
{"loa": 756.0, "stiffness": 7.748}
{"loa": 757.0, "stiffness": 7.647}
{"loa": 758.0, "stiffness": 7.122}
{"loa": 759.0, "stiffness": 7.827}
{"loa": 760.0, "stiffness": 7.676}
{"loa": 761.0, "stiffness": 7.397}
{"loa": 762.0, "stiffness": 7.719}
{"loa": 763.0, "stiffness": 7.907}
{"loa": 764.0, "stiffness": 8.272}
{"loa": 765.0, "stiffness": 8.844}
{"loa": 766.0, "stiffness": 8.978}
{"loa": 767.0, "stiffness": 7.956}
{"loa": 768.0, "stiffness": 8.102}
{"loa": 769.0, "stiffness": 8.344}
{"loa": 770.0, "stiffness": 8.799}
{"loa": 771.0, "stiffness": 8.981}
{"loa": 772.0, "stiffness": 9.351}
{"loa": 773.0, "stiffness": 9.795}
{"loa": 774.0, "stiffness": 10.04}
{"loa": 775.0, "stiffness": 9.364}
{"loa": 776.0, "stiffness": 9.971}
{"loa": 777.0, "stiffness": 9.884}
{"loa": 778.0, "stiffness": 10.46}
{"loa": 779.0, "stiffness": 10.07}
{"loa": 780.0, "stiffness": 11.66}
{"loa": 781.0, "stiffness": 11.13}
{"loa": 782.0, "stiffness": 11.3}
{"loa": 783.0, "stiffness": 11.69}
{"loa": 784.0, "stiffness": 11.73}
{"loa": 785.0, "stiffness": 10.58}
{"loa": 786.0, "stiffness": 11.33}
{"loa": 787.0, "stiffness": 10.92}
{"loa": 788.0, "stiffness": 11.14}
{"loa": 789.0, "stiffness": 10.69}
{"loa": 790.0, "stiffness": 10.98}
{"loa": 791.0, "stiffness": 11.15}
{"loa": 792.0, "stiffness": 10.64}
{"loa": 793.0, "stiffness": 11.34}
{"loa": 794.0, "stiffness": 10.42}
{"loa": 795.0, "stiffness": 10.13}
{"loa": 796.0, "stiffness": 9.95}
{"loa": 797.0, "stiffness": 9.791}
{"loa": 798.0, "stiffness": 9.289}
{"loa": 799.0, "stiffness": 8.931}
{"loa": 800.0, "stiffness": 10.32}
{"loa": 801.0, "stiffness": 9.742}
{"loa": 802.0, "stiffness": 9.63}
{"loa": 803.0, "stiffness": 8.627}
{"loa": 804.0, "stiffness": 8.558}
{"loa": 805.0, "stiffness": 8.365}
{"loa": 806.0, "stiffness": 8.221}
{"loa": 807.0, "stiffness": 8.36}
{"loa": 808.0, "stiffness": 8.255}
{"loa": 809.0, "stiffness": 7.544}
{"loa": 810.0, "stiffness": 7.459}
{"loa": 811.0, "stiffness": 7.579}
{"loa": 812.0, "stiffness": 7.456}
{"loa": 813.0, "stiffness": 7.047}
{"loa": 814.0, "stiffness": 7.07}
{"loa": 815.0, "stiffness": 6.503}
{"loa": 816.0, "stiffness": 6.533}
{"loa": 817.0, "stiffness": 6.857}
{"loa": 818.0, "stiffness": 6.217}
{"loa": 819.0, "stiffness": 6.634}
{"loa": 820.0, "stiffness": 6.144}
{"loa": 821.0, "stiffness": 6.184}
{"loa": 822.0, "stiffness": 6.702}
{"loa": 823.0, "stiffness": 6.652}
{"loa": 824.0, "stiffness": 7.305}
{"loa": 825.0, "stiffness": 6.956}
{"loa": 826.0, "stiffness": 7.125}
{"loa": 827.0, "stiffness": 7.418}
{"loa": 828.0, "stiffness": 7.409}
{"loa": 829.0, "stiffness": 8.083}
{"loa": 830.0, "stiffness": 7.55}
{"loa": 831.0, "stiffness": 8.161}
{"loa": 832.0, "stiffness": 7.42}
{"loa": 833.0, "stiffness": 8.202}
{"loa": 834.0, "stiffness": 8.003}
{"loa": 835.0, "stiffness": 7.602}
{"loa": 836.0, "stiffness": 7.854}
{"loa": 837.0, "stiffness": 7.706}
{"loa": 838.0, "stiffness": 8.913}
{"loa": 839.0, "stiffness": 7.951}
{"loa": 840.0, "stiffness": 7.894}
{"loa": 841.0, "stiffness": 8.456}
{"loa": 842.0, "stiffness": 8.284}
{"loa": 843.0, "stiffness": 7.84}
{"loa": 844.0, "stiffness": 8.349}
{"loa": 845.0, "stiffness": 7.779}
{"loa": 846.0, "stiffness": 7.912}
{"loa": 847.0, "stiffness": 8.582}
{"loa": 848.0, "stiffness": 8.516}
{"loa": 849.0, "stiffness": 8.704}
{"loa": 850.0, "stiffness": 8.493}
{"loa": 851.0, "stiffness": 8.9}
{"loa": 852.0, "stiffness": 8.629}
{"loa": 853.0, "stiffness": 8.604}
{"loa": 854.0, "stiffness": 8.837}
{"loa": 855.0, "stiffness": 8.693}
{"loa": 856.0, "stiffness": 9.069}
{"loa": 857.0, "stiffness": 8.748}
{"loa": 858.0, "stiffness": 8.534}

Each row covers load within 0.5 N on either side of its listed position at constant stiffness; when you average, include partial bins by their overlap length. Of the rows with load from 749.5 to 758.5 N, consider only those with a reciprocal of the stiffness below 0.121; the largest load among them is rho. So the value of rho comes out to 754.0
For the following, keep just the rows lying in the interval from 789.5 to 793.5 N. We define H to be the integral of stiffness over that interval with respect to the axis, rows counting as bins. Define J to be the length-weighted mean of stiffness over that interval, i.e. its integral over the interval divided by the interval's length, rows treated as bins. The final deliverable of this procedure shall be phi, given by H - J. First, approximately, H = 44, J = 11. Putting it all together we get 33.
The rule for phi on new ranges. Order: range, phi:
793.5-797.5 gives 30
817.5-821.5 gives 19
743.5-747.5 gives 31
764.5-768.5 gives 25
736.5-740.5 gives 35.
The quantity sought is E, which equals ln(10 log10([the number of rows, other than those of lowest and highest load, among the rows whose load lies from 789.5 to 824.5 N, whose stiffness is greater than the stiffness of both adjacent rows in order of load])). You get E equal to 2.3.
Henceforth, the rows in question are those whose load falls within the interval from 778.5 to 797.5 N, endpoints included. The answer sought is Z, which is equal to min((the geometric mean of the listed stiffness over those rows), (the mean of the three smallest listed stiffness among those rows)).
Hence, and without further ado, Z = 9.9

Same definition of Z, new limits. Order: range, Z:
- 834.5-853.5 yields 7.7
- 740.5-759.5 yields 7.5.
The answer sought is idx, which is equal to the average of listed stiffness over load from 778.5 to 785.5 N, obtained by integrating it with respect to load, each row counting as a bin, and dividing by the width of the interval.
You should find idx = 11.2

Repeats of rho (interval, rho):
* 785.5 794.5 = 794.0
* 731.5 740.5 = 740.0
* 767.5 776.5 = 776.0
